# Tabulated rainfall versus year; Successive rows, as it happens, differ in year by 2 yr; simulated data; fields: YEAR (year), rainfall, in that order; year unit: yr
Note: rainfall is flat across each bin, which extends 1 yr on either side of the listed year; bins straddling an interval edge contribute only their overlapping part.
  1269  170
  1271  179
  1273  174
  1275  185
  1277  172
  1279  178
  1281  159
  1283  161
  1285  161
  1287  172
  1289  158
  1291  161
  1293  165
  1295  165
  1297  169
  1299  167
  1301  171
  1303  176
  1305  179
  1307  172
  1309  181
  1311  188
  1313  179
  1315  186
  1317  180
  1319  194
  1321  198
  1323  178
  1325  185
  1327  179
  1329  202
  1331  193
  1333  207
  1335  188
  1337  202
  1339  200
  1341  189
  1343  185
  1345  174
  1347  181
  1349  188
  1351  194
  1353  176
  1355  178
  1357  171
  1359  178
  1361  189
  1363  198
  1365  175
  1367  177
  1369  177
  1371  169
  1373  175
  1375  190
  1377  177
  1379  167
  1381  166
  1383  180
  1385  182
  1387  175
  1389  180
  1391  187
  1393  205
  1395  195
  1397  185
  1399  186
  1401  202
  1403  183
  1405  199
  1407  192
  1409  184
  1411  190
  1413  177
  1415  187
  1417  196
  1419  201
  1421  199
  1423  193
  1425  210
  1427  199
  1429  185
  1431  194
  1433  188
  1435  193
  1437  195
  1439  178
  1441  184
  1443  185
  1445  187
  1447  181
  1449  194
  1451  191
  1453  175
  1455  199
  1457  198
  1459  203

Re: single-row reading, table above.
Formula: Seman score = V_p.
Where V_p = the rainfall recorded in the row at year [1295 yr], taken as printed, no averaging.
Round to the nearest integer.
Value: 165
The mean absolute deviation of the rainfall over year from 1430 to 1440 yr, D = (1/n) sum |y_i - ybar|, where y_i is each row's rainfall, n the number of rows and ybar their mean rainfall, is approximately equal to 5.3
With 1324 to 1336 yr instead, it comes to 8.3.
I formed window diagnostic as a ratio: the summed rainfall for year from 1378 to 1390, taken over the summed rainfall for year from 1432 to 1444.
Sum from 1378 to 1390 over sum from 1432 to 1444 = 0.93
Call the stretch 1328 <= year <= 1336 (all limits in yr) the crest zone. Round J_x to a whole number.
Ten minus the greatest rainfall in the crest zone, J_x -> -197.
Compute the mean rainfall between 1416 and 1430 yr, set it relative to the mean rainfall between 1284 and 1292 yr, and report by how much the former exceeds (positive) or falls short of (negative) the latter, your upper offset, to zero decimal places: 35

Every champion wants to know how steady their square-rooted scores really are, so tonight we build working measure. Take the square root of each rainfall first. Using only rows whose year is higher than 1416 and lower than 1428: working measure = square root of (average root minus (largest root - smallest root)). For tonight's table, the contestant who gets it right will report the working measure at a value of 3.68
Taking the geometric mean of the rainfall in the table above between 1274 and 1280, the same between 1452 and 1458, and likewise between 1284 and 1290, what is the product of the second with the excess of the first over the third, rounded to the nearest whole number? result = 2797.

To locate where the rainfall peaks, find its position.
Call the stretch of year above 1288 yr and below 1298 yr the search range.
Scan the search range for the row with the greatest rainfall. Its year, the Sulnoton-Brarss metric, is 1297 yr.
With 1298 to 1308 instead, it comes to 1305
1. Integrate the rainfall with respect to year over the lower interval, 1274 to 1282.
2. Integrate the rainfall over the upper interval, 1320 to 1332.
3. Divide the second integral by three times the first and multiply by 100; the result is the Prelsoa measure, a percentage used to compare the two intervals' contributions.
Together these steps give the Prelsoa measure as 55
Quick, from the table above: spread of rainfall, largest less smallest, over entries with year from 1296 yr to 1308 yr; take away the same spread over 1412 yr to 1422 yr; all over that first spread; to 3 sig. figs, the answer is -1.00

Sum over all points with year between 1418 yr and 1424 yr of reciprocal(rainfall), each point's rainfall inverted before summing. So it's 0.0152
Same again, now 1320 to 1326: 0.0161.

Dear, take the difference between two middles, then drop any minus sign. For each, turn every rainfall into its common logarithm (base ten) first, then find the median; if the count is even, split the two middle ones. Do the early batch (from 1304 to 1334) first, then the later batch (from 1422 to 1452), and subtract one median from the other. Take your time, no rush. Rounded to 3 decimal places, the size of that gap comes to 0.014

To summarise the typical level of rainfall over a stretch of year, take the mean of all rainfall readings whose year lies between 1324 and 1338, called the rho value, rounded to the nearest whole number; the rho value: 194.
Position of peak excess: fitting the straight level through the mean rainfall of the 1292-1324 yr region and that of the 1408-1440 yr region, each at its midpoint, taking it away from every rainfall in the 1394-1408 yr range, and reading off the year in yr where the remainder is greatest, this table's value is 1401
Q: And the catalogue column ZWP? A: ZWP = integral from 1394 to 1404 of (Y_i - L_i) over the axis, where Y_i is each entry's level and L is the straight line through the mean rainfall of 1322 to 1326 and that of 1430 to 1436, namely 17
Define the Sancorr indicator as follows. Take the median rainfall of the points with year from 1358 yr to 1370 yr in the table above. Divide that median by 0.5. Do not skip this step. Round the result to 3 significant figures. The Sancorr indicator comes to 355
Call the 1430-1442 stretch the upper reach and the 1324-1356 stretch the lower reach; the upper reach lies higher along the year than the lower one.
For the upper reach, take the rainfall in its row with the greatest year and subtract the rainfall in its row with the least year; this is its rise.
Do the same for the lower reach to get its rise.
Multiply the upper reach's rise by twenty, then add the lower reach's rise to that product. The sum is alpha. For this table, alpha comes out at -207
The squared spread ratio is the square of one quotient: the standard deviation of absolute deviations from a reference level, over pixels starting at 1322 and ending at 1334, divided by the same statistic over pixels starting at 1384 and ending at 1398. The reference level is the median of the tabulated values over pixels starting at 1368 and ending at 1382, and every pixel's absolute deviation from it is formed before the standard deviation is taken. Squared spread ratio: 1.4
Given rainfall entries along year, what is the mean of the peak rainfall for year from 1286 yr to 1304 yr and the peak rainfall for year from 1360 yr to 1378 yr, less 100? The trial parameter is 87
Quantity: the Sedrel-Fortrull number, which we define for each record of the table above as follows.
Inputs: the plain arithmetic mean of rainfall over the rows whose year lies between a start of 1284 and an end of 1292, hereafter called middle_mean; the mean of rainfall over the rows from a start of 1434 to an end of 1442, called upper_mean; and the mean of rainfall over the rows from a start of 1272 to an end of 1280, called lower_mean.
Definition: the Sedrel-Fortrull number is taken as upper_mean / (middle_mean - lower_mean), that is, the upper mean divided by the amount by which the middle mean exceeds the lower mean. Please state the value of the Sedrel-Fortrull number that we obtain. -13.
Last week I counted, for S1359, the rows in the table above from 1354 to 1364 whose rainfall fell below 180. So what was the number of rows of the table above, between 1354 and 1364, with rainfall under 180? 3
